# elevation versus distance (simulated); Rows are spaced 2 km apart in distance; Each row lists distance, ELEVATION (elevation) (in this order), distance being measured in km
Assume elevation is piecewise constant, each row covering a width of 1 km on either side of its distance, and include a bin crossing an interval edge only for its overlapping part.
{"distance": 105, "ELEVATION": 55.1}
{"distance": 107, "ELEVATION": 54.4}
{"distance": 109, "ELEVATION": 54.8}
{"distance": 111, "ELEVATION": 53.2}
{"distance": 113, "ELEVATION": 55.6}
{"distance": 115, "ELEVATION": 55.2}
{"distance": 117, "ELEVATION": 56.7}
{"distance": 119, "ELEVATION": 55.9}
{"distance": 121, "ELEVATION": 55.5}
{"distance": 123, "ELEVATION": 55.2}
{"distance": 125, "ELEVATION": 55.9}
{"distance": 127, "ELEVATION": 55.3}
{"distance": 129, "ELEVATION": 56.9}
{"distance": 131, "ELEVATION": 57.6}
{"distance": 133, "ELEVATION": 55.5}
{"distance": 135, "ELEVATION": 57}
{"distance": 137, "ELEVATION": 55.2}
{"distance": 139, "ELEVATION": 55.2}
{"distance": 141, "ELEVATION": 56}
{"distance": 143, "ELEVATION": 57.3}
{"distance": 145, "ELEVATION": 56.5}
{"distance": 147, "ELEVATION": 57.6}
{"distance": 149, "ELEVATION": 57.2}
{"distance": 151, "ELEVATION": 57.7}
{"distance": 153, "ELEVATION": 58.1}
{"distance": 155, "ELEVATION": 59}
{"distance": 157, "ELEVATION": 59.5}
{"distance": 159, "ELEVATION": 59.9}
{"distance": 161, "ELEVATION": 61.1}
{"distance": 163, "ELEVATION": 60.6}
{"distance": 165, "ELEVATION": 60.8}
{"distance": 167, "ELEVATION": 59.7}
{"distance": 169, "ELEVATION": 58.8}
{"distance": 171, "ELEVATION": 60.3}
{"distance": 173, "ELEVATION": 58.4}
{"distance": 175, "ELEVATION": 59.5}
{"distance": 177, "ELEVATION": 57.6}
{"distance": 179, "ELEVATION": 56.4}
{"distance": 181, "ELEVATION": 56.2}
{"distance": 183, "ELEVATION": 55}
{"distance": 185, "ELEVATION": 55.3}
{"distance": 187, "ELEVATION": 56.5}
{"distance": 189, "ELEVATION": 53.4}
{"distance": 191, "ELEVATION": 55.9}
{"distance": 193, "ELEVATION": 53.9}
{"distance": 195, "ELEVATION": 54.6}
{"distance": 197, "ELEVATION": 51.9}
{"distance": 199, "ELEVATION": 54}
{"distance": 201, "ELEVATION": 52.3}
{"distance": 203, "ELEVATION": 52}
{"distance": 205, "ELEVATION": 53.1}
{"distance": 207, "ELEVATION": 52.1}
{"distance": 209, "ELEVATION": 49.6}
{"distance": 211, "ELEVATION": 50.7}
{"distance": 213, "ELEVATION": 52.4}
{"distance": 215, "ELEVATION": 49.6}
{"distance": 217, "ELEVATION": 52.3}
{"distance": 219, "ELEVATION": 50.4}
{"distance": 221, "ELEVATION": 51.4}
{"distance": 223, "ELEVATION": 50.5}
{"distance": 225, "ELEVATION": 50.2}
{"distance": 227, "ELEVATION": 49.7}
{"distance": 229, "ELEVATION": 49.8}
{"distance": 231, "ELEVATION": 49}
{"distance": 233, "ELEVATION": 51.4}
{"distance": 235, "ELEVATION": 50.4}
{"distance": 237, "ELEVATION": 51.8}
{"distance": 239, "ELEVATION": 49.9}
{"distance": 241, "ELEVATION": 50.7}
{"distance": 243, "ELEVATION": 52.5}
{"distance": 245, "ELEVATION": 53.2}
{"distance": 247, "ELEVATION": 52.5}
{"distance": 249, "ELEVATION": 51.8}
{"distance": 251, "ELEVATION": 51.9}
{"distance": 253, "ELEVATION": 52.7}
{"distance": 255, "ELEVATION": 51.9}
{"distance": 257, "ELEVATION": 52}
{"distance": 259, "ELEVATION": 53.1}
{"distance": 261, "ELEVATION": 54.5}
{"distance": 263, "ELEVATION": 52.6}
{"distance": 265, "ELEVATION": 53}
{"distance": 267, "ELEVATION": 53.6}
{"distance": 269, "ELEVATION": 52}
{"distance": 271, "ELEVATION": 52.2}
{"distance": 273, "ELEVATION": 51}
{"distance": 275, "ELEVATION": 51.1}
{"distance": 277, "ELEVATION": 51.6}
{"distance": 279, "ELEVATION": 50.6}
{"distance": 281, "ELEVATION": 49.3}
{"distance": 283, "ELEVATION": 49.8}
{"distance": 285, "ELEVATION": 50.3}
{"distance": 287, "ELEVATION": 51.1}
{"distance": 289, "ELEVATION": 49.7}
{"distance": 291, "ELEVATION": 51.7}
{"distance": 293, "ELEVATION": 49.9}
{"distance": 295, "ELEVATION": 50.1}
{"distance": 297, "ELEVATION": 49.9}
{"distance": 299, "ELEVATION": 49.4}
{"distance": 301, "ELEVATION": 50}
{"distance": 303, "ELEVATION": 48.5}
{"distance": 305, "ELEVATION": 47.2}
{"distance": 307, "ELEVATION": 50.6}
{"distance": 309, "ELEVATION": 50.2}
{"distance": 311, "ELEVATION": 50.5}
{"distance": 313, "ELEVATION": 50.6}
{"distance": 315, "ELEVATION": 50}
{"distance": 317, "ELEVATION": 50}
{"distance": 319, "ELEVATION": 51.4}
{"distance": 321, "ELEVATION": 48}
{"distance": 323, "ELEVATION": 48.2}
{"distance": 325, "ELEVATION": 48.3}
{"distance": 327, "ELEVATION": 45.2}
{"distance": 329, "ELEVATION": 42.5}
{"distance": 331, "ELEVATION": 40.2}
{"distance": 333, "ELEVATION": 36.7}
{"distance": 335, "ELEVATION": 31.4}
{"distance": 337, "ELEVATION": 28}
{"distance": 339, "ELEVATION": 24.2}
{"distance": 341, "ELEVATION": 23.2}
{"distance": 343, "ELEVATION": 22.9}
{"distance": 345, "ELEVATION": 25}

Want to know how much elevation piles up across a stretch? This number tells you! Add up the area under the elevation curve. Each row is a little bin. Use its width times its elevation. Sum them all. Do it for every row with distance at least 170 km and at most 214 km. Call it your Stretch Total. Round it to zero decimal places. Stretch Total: 2402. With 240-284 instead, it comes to 2287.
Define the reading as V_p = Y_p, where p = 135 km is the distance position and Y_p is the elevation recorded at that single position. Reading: 57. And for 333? 36.7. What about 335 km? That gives 31.4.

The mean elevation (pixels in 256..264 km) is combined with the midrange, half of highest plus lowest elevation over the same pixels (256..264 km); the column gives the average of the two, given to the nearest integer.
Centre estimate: 53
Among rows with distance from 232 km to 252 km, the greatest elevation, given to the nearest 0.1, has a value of 53.2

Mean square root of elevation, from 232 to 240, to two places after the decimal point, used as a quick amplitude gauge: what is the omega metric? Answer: 7.13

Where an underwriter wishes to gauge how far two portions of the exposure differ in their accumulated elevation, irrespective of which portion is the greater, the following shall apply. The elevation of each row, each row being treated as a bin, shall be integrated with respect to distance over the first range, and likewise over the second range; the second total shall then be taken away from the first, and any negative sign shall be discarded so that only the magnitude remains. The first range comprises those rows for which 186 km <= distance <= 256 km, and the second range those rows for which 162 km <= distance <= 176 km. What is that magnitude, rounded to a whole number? 2796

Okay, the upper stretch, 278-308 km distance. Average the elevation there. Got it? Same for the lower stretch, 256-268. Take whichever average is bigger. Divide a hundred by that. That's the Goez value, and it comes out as 1.88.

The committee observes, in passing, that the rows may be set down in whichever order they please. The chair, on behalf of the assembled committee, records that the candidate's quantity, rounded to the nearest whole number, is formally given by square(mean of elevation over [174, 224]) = 2858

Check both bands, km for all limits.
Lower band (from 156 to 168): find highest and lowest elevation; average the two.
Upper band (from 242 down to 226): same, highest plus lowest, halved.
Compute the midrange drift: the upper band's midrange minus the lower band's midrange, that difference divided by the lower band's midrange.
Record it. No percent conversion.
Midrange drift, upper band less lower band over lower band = -0.16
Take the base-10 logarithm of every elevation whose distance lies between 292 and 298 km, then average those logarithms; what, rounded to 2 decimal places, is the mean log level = 1.70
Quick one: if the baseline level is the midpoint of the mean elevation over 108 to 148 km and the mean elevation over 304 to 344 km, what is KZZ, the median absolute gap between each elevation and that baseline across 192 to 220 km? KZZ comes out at 3.3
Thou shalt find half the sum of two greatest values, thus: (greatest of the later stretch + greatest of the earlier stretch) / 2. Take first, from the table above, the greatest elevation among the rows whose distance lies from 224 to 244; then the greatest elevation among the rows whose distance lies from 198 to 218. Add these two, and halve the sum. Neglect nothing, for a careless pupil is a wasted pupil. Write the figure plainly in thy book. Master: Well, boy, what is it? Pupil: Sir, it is 53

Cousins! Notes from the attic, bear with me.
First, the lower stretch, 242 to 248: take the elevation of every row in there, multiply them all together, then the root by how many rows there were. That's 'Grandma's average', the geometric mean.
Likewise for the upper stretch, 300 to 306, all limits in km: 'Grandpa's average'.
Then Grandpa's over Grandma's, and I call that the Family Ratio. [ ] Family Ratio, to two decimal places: 0.92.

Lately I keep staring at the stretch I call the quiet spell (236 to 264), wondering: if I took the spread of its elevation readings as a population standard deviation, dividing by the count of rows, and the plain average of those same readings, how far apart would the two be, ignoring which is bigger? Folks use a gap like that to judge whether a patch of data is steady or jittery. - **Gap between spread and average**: 51.2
